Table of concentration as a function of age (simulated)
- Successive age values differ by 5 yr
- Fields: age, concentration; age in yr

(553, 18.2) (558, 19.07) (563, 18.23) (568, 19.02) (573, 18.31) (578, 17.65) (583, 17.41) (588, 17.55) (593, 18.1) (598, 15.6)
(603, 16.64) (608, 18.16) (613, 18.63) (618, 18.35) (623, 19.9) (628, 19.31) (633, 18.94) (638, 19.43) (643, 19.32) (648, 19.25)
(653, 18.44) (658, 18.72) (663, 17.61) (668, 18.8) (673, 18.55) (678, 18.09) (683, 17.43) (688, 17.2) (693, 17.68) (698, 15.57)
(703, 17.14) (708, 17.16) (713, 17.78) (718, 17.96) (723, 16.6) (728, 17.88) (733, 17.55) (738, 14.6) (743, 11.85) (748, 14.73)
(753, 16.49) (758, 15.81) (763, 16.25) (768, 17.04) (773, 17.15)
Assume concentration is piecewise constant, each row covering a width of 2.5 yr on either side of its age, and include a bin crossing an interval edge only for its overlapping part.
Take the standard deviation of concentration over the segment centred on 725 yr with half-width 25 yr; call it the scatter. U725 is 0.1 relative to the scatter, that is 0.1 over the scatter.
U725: 0.05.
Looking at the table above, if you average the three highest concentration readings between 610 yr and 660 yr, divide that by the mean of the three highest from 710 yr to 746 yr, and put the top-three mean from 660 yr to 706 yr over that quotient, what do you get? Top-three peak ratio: 16.9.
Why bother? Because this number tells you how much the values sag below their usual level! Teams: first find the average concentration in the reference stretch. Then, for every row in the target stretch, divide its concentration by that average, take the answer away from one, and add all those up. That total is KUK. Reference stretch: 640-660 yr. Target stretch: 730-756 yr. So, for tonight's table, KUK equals 1.03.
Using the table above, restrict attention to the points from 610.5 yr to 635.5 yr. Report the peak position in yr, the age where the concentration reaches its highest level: 623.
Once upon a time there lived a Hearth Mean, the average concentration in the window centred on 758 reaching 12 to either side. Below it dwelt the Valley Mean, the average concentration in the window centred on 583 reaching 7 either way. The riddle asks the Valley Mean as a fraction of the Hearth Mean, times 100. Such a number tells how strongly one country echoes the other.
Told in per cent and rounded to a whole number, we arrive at 109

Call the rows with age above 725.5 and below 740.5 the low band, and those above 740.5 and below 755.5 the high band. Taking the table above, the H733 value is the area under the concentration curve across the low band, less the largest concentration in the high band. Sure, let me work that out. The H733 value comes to 234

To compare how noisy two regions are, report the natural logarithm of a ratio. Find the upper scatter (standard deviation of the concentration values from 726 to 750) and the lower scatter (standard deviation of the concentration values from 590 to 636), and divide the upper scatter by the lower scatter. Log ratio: 0.6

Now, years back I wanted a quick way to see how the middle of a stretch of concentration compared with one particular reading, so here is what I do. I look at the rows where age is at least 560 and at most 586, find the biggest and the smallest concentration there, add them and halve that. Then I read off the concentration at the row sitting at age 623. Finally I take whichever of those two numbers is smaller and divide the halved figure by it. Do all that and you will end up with 1.00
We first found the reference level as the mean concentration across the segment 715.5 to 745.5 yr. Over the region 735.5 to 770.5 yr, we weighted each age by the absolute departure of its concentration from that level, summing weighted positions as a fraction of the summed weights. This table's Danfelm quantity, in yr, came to 747.0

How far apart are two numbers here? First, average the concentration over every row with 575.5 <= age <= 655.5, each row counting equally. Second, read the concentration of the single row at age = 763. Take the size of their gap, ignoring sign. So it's 2.0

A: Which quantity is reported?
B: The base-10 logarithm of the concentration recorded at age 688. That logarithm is 1.24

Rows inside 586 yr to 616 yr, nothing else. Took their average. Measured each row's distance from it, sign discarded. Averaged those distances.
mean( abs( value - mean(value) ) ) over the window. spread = 0.88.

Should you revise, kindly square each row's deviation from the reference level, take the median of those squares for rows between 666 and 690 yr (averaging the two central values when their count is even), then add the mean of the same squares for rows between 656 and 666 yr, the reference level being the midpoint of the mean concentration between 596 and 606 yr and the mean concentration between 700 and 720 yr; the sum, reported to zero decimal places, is 4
